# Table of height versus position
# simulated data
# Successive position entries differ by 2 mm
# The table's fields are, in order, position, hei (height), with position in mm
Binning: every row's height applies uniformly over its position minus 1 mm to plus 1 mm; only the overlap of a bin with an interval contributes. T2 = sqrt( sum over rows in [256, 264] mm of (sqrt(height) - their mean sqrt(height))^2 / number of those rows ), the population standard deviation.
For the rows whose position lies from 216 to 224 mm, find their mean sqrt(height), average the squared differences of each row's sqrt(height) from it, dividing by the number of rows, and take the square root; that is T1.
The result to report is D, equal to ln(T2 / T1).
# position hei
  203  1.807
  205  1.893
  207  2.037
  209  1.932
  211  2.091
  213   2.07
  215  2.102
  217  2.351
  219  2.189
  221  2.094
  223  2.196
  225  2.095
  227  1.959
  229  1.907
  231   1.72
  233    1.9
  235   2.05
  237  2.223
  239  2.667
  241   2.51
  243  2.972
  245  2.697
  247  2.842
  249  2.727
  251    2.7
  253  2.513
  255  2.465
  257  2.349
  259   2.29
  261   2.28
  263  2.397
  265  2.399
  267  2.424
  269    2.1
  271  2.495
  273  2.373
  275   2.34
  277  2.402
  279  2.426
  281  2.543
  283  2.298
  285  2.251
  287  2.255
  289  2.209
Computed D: -0.7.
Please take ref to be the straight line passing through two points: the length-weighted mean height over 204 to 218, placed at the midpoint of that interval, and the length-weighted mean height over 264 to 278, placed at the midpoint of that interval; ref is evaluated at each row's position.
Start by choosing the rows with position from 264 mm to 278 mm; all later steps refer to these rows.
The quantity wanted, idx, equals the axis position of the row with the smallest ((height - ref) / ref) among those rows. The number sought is 269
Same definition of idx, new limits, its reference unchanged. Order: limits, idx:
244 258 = 257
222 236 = 231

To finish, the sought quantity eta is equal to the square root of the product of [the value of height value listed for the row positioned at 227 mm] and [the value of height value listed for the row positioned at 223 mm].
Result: 2.1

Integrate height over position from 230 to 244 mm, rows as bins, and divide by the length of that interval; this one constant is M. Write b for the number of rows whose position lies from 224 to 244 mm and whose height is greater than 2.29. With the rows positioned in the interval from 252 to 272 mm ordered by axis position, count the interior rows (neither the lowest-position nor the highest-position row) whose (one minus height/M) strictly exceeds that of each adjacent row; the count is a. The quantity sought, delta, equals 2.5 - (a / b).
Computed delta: 1.83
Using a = 2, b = 3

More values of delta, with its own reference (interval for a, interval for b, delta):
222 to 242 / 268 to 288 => 2.36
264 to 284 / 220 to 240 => 0.50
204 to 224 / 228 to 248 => 1.90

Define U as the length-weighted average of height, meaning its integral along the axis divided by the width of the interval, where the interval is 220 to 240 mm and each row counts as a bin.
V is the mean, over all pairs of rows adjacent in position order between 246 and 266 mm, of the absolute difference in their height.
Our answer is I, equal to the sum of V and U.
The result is 2.16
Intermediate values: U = 2.081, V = 0.076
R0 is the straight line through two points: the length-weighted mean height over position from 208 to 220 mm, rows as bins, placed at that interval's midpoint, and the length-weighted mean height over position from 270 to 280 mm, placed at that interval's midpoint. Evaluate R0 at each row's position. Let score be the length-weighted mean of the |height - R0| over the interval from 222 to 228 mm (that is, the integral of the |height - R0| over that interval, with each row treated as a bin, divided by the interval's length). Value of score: 0.11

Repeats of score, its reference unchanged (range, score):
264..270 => 0.12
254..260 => 0.07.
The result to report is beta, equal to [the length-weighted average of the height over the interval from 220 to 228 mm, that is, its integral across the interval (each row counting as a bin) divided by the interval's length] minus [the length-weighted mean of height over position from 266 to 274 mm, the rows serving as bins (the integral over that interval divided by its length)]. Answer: -0.3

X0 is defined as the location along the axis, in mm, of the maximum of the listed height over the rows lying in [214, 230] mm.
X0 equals 217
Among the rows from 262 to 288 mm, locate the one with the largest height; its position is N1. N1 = 281 mm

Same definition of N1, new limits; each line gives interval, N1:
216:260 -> 243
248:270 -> 249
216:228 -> 217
